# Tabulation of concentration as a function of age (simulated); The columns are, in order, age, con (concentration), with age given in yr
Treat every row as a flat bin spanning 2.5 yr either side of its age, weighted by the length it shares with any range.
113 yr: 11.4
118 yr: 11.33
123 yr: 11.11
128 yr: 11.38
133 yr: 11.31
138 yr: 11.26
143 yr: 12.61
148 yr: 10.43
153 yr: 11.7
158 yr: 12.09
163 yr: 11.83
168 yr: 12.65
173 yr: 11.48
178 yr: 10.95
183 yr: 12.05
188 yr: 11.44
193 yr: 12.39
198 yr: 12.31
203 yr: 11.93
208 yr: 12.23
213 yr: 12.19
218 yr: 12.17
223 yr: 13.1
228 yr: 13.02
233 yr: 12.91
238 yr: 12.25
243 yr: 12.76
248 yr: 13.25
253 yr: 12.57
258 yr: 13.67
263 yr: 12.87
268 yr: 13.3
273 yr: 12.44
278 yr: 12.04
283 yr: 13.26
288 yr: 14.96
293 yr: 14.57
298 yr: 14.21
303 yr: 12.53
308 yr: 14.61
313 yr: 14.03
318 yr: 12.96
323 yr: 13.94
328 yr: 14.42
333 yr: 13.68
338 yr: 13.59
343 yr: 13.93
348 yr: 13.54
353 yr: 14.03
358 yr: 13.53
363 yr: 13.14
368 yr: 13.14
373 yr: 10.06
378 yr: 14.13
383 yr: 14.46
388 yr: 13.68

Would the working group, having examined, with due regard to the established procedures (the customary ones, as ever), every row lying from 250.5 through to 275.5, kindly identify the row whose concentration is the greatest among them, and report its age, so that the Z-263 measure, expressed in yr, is 258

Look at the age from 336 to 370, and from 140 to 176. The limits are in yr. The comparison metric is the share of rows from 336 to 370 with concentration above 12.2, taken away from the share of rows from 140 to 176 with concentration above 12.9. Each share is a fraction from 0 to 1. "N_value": -1.00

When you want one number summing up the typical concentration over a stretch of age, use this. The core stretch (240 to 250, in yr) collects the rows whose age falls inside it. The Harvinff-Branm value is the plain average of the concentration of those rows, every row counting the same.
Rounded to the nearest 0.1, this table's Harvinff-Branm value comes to 13.0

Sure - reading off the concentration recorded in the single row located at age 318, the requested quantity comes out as 12.96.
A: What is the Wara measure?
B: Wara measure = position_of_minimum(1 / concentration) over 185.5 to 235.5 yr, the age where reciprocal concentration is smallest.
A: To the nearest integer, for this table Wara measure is 223 yr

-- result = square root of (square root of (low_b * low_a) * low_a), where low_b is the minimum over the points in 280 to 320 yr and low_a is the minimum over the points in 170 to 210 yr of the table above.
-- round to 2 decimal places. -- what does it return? 11.33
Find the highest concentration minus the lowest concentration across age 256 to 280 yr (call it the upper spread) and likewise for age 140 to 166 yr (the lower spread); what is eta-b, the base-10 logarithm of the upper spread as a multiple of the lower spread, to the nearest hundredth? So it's -0.13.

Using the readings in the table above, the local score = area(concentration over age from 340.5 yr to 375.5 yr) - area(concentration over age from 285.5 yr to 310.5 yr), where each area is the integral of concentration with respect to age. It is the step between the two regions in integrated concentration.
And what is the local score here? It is 102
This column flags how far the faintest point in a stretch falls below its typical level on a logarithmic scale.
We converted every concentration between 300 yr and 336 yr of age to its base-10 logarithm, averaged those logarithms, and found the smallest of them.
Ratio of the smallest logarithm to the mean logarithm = 0.965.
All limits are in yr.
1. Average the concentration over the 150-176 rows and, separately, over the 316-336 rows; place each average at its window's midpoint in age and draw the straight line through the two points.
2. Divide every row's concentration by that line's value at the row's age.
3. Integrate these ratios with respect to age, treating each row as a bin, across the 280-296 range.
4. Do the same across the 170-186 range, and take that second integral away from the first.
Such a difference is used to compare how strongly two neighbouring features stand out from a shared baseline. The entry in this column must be 1.8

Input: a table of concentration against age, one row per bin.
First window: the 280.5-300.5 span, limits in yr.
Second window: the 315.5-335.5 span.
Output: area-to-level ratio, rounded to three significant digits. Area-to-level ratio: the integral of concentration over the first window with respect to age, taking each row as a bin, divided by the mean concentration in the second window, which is 20.7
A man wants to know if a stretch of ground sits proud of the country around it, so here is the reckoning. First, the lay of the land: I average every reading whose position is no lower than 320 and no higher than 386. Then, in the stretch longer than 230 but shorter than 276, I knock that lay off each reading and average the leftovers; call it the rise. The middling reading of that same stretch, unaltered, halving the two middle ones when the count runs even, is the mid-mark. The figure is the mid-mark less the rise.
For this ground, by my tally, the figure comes 13.49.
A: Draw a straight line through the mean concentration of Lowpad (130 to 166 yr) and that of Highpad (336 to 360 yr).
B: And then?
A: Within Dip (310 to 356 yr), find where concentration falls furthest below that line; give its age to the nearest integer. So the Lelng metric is 318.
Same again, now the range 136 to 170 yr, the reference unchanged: 148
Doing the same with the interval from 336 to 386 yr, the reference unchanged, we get 373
